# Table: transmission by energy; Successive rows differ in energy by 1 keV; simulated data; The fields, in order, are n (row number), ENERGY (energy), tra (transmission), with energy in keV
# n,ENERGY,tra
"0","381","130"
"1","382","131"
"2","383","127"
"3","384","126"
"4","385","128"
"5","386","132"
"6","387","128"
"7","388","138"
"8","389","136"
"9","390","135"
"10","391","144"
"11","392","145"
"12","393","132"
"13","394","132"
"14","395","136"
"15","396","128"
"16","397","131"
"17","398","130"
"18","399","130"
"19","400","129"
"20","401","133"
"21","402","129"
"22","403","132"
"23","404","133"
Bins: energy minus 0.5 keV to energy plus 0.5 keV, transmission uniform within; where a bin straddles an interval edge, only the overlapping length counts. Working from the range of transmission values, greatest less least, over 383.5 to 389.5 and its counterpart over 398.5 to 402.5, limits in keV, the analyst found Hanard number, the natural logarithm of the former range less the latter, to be 2.08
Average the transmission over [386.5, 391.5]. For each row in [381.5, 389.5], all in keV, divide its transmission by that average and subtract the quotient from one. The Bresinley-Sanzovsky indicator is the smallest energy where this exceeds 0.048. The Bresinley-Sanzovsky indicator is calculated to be 383 keV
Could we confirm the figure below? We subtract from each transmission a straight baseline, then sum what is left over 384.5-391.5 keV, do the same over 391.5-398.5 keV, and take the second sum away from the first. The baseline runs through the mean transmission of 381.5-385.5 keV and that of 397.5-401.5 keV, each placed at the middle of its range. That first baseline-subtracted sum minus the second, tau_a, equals 15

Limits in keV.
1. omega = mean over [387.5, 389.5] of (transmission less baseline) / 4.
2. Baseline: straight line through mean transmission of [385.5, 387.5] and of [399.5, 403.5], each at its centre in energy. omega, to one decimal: 1.7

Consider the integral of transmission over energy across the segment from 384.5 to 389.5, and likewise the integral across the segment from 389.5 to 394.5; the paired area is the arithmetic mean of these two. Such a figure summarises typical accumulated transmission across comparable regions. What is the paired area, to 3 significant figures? 675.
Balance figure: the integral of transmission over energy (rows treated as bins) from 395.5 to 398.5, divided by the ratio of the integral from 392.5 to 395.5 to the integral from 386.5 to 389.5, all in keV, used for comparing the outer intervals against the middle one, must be 391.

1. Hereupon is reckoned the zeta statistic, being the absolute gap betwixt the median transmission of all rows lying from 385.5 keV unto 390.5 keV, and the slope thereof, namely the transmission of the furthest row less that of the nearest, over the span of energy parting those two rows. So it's 134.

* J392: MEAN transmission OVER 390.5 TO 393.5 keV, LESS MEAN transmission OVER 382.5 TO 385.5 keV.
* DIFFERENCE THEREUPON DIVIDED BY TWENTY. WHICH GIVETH 0.7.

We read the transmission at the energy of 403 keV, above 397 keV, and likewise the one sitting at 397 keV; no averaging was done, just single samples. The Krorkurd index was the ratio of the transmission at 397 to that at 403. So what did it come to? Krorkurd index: 0.99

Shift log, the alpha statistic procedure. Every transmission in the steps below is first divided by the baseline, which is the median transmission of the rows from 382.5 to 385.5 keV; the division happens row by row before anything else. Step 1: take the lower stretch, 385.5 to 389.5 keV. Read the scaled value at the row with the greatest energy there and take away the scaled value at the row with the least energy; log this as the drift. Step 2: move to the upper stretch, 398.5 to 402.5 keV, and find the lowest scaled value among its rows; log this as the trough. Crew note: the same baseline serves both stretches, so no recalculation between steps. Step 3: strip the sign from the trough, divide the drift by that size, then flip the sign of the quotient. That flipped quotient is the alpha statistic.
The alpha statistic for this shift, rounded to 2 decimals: -0.03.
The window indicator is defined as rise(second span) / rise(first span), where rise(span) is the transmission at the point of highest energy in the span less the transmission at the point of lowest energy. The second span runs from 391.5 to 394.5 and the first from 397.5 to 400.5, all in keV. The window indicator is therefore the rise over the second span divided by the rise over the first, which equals 13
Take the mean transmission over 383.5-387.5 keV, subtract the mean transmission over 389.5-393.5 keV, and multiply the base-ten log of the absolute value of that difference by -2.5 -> -2.6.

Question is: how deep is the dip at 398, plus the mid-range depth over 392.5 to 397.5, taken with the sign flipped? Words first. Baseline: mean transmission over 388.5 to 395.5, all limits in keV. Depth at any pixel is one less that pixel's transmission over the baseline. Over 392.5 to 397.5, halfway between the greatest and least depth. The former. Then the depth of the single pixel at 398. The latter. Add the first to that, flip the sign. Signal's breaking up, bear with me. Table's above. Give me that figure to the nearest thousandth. -0.090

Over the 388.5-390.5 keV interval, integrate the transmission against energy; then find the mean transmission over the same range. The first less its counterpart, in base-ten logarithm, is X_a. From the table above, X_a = 2.13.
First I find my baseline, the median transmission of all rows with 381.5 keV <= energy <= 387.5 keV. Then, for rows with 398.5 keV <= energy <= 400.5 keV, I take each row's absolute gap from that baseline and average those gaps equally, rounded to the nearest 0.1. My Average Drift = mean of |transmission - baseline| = 1.5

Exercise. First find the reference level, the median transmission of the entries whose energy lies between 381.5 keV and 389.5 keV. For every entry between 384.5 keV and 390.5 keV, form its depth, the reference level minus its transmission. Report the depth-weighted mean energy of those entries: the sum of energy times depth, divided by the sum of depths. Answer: 388.9 keV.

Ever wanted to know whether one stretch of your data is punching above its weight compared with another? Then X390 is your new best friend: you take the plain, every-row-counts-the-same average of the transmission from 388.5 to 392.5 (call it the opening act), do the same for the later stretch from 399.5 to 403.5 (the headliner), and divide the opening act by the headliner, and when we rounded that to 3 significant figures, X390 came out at 1.07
